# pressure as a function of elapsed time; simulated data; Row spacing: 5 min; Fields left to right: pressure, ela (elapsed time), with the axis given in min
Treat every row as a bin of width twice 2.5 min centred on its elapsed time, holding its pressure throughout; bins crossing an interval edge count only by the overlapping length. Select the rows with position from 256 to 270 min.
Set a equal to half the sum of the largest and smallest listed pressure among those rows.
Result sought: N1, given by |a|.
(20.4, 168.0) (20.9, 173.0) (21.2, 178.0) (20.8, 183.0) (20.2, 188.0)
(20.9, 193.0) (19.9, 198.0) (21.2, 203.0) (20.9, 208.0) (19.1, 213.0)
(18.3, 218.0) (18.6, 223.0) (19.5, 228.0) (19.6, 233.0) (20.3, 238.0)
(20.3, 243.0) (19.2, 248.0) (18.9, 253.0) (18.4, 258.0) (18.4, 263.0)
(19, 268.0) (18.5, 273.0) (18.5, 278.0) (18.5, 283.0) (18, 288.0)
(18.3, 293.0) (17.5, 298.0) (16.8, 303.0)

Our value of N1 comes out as 18.7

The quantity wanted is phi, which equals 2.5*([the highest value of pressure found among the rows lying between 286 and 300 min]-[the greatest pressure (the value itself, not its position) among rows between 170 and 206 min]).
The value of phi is -7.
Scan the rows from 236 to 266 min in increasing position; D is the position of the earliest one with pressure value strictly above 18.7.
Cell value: 238.0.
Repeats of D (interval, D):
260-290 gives 268.0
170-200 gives 173.0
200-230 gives 203.0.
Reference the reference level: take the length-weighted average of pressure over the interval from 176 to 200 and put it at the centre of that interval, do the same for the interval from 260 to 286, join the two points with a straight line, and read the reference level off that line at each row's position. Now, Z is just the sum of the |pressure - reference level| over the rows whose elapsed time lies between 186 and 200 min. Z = 1.3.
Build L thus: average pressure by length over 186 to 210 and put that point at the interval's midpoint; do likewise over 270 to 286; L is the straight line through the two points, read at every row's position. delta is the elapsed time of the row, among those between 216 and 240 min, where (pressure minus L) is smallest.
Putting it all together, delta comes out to 218.0 min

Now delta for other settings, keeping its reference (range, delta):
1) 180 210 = 198.0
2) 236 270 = 258.0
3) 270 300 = 298.0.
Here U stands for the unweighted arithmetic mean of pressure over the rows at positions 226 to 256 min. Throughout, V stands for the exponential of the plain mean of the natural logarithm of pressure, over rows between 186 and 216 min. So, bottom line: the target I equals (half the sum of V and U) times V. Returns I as 407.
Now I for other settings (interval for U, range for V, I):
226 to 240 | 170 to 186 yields 427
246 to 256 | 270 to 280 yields 347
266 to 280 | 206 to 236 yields 367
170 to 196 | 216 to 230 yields 372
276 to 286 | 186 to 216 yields 395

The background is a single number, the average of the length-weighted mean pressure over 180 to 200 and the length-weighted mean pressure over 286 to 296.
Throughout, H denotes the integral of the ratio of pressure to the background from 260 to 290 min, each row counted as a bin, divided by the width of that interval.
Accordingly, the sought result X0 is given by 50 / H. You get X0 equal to 52.2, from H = 0.96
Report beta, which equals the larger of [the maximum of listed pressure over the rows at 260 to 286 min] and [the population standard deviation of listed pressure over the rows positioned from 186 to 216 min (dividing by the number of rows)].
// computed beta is 19.0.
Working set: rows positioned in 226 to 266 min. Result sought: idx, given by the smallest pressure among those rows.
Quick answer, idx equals 18.4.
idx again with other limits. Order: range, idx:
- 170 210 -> 19.9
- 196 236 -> 18.3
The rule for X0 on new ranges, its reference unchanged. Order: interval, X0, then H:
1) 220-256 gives 49.6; 1.01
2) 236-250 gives 48.4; 1.03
